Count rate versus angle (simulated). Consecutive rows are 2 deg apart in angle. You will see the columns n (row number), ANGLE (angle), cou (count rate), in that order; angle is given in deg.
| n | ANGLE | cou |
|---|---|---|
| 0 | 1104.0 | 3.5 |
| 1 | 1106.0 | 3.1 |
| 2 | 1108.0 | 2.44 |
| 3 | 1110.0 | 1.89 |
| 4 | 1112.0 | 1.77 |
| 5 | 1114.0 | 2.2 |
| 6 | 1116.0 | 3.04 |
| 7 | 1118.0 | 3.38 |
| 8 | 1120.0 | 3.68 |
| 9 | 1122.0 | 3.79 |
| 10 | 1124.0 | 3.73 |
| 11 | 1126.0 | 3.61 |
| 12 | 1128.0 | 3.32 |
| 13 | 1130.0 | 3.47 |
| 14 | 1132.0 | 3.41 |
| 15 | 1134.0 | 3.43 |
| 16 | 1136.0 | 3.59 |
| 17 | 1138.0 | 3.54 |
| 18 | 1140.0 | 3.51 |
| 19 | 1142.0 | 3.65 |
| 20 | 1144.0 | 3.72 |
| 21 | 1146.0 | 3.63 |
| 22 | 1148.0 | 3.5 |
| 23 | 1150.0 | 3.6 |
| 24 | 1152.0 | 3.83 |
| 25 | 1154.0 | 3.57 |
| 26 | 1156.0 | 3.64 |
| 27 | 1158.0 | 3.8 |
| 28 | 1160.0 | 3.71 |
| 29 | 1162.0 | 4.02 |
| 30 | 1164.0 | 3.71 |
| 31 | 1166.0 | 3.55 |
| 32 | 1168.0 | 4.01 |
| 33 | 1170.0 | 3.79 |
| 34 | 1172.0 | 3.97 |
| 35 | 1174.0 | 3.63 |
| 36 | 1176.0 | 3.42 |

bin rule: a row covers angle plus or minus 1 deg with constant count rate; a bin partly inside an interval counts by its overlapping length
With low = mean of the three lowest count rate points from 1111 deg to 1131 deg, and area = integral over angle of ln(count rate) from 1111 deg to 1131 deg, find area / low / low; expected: 4.2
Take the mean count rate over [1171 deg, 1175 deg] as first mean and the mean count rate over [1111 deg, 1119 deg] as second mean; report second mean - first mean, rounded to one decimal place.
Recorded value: -1.2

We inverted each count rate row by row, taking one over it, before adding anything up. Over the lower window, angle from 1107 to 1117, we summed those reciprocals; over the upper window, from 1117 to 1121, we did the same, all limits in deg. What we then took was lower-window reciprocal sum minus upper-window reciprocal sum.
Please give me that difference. 1.7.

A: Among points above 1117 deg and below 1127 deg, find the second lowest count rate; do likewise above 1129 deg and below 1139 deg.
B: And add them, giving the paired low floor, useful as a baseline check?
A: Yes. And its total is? 7.04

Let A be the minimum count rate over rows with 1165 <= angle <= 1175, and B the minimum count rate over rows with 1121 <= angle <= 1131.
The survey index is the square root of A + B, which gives 2.62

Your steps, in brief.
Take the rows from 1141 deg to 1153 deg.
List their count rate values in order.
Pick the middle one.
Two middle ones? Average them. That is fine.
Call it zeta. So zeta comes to 3.64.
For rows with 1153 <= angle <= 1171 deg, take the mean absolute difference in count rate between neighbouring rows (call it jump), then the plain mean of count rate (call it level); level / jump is 17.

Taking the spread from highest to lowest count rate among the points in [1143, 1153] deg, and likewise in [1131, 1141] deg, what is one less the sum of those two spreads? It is 0.5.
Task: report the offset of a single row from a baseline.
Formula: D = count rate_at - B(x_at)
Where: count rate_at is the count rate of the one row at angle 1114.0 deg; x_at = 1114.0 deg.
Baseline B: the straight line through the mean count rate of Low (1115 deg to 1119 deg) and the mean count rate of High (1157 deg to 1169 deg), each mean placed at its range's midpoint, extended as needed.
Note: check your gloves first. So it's -1.0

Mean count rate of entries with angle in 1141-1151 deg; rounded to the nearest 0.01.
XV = 3.62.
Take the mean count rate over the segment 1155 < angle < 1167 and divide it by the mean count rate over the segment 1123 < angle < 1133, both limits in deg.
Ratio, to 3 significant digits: 1.07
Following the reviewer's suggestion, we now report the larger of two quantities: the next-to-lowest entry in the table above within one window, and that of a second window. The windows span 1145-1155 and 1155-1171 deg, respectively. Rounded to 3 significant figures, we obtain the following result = 3.64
